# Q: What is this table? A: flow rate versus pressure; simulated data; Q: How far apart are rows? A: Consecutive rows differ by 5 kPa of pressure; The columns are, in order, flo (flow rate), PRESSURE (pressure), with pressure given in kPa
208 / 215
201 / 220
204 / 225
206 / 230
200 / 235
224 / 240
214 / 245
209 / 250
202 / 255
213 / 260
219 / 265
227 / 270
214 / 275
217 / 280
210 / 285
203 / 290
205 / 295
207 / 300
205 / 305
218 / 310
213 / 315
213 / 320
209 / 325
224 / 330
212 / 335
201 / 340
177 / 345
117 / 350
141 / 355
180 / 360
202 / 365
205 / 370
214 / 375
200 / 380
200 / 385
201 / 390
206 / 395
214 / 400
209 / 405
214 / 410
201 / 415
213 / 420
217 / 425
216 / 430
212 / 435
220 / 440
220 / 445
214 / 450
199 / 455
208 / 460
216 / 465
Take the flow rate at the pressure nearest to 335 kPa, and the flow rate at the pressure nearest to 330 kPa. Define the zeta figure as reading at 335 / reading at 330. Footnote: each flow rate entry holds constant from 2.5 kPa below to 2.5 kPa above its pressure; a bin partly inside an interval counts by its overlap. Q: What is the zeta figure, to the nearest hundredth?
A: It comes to 0.95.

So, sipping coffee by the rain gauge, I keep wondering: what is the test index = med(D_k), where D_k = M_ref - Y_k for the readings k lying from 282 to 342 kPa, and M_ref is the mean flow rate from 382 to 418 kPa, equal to -3.1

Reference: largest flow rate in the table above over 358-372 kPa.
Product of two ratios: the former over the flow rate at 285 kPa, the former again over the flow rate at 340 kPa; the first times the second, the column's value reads 1.00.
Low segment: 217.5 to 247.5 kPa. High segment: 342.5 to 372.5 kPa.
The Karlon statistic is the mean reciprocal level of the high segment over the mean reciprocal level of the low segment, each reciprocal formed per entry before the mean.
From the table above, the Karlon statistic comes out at 1.3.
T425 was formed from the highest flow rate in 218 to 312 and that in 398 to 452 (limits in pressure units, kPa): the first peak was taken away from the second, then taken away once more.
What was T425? -234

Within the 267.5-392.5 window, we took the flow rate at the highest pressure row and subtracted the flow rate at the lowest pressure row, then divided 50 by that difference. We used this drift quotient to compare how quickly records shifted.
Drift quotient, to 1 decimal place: -1.9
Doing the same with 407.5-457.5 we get -3.3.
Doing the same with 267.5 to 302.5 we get -2.5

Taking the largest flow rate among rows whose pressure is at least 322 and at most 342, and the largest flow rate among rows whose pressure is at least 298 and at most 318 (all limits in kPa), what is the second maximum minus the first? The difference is -6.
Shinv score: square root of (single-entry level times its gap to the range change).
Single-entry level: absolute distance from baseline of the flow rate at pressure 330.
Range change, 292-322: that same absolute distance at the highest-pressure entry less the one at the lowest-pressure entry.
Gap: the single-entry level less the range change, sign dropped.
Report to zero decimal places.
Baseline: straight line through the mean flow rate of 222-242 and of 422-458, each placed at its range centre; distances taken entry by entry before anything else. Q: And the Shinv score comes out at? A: 14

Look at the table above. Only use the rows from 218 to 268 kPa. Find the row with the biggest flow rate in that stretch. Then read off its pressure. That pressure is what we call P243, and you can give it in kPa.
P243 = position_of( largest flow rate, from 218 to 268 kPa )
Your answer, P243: 240 kPa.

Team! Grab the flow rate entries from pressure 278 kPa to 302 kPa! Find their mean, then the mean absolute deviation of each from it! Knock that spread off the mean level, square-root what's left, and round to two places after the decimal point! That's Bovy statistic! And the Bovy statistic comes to 14.29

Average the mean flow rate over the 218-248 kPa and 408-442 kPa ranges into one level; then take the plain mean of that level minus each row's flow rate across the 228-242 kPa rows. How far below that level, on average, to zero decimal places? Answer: 1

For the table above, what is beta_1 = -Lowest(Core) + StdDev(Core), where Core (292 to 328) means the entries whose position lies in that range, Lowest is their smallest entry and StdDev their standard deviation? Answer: -200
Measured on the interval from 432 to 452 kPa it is -208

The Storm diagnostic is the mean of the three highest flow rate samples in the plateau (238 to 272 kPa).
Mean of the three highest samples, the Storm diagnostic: 223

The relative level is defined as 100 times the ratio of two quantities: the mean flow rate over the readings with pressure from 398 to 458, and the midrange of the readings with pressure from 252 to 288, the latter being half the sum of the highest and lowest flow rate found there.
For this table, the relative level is 99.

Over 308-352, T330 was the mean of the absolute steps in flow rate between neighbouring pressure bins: 16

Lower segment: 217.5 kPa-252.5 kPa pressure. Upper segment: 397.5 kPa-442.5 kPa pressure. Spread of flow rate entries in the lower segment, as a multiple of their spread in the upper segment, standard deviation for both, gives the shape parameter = 1.5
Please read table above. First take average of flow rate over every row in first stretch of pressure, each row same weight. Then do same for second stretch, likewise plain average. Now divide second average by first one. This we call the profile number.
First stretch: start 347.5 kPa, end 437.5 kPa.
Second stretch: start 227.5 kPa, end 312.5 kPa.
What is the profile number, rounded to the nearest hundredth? 1.07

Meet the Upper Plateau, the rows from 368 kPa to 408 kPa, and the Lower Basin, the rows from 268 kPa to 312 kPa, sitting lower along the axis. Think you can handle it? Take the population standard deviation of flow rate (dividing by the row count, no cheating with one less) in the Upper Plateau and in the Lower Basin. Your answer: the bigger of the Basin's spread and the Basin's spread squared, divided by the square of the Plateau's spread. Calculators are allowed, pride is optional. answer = 1.9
